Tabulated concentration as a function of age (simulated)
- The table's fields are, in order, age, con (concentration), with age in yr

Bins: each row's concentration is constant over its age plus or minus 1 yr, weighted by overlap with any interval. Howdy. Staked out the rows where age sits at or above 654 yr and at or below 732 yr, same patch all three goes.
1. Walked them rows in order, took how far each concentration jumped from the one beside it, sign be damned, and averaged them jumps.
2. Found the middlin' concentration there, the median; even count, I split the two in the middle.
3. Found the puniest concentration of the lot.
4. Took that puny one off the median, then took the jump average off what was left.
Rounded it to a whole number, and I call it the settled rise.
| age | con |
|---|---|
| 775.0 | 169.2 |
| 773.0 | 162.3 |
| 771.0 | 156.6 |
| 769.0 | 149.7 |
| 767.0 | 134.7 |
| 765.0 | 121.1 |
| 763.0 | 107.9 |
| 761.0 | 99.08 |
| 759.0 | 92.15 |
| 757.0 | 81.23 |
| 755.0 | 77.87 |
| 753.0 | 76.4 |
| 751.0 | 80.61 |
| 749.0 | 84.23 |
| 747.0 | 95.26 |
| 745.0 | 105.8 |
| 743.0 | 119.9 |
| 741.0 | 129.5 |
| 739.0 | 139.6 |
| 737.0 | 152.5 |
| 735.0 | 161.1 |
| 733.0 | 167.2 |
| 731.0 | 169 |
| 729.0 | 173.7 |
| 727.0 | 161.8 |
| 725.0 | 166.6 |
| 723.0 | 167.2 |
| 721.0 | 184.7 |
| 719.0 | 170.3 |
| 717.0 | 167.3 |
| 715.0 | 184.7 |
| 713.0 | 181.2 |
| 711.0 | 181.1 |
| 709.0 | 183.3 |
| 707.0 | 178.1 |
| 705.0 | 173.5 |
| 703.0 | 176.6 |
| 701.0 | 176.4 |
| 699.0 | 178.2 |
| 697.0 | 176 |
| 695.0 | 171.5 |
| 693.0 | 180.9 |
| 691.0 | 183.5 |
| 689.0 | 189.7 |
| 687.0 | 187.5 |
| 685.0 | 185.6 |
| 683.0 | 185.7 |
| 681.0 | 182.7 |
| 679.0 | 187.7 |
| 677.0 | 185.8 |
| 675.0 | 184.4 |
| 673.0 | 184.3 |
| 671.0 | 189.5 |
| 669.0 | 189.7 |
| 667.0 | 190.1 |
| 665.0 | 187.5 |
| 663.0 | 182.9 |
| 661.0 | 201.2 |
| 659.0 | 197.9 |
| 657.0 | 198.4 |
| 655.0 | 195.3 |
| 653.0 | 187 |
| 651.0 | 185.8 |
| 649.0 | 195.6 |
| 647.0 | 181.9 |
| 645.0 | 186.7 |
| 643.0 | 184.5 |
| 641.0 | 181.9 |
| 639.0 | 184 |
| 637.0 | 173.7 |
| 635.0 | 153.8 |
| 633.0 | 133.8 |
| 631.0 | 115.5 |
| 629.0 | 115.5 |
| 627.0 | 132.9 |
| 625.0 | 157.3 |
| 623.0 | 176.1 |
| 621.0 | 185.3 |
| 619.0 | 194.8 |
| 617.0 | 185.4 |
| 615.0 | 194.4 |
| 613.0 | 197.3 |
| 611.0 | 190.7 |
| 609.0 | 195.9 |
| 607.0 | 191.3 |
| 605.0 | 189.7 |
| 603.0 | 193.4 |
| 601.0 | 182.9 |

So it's 17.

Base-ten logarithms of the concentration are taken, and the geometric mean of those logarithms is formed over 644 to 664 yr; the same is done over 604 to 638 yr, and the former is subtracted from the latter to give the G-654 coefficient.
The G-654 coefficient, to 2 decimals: -0.06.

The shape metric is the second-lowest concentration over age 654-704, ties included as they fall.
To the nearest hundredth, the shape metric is 176.00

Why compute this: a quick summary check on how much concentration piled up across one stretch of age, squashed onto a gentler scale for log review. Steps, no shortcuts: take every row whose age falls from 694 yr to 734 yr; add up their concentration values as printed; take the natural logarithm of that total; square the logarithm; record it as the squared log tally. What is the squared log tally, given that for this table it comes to 66.5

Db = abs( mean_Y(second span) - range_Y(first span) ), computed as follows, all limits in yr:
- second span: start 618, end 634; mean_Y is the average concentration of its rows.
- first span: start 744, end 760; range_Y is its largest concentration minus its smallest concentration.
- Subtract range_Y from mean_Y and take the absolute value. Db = 122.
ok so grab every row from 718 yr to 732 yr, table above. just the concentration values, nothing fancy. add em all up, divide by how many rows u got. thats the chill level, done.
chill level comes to 170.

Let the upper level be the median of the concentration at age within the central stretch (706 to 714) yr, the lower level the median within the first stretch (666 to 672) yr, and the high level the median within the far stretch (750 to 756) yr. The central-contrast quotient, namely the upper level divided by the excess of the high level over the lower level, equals -2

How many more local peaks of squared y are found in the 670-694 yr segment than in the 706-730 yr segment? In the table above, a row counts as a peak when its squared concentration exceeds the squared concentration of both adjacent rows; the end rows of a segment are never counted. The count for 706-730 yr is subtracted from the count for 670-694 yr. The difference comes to 0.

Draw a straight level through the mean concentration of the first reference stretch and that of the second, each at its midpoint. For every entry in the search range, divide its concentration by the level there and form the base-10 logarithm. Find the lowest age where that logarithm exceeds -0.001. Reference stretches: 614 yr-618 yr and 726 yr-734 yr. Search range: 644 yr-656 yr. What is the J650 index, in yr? 645.0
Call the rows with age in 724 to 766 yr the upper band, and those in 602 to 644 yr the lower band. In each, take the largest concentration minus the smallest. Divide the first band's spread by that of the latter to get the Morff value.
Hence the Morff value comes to 1.2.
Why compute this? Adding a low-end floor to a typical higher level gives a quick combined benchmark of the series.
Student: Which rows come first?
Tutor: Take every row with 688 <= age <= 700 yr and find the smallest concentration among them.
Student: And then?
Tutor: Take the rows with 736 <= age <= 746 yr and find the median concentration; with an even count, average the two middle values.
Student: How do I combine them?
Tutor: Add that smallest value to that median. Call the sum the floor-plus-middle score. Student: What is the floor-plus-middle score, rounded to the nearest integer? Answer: 301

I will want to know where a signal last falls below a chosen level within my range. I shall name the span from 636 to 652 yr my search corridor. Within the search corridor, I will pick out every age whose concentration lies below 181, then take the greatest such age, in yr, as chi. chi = 637.0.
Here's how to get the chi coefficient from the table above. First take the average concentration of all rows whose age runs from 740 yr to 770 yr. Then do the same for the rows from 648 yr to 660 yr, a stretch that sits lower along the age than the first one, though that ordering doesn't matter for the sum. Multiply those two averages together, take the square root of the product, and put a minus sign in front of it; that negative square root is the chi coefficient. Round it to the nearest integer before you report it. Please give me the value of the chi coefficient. -142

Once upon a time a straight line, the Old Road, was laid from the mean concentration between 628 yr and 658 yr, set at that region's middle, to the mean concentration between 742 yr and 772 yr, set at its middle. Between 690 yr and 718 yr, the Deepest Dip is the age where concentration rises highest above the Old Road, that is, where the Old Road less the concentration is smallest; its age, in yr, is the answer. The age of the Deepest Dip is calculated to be 715.0 yr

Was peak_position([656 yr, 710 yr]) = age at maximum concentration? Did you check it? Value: 661.0 yr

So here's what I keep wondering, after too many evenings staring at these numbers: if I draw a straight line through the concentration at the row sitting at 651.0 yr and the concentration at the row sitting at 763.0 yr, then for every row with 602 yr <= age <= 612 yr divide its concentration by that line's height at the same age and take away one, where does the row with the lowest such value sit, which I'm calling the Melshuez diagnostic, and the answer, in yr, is 605.0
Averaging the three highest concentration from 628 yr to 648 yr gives 185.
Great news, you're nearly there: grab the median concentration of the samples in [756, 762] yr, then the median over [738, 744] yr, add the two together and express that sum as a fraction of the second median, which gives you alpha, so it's 1.71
